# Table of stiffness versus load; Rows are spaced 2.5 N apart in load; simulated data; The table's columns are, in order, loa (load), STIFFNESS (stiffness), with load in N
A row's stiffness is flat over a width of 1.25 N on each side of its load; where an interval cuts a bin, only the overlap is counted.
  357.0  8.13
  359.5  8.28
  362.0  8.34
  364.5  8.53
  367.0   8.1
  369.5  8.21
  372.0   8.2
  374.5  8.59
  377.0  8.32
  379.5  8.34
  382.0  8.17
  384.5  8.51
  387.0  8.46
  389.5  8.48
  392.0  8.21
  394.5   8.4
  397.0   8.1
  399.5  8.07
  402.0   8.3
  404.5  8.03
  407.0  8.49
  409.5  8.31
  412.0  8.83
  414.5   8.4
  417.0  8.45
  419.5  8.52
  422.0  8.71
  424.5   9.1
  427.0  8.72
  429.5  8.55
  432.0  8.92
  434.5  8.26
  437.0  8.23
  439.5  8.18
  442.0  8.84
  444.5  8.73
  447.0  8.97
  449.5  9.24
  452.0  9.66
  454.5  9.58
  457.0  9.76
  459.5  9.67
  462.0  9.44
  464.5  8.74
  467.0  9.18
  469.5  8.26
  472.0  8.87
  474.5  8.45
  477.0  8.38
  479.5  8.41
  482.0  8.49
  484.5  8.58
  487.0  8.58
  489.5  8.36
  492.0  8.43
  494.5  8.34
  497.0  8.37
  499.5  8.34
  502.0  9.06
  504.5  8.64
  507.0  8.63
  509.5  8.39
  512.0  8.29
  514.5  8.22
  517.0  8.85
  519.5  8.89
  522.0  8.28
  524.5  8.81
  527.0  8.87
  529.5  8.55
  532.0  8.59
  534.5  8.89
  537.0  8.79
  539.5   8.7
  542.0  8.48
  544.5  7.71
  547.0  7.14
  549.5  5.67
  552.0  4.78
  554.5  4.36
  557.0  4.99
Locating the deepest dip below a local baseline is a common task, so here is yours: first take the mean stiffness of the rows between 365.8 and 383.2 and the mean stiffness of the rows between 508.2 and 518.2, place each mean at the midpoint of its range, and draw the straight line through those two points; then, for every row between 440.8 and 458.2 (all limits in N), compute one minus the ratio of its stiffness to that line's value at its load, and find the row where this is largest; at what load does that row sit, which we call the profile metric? 444.5 N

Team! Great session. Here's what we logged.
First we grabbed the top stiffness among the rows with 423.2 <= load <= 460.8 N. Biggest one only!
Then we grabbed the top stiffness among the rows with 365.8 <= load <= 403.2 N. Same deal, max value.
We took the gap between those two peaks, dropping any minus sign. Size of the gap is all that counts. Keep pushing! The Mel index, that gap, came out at 1.2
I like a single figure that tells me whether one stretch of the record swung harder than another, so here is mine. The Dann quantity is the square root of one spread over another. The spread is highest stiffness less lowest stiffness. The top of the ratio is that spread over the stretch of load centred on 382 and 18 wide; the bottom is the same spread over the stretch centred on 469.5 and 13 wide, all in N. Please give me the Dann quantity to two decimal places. 0.68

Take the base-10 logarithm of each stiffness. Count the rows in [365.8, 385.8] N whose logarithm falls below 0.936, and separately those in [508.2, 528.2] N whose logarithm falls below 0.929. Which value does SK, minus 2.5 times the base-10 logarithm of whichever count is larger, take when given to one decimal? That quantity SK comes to -2.3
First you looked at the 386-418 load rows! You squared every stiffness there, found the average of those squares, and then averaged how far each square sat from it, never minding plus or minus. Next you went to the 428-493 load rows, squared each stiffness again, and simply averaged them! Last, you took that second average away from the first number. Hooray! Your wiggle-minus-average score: -75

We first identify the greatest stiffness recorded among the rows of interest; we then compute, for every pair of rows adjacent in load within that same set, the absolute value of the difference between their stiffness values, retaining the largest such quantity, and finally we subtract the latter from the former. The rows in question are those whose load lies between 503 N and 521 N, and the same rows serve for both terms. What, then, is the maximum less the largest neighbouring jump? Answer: 8.26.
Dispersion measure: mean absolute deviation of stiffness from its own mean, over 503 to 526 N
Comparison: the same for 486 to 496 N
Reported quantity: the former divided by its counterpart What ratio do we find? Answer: 3.0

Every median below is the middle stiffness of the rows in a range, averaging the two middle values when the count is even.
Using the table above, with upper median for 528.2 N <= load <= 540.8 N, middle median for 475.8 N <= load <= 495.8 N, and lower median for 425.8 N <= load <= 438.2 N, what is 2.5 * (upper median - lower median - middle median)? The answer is -20.7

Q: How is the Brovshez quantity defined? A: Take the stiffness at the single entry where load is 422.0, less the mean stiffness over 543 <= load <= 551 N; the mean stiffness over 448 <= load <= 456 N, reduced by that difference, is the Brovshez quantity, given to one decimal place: 7.6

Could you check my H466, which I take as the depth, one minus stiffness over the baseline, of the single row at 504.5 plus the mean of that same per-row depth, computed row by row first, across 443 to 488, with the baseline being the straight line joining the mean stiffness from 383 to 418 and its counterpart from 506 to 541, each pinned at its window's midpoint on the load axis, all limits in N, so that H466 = -0.059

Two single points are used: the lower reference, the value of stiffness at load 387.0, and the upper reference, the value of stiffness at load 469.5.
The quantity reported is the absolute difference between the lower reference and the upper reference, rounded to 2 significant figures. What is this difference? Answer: 0.20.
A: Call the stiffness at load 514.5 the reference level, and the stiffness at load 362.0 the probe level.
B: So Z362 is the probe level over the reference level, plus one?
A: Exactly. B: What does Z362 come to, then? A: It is 2.01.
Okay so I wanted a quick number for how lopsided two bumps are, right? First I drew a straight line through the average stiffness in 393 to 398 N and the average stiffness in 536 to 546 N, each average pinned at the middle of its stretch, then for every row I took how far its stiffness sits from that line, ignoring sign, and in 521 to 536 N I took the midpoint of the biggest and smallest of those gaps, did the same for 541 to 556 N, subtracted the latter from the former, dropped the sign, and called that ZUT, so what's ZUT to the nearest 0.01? 1.77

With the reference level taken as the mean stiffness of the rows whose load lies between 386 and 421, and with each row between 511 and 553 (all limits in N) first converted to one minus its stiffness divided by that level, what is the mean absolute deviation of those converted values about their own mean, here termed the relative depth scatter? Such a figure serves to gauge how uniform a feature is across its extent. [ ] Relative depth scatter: 0.10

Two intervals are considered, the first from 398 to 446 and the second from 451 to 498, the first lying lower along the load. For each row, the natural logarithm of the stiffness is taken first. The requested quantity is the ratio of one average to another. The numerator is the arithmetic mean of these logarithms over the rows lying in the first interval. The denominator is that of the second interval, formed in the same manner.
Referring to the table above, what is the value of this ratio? 0.984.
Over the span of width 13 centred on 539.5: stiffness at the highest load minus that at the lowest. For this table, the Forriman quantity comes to -1.2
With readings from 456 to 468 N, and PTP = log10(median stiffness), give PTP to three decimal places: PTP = 0.975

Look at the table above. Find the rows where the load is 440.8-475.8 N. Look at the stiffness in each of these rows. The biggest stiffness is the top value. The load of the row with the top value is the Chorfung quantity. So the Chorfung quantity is 457.0 N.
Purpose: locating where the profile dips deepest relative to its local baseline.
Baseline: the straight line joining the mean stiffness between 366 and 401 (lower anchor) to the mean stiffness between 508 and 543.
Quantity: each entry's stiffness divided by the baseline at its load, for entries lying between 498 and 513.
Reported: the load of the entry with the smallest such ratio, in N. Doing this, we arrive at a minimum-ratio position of 512.0 N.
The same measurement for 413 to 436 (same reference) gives 434.5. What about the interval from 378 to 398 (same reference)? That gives 397.0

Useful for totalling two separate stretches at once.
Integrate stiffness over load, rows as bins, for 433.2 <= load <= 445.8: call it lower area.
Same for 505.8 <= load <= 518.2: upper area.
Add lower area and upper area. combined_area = 212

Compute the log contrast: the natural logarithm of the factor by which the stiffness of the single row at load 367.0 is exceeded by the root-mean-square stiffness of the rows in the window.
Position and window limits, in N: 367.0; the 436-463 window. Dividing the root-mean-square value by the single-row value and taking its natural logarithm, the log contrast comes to 0.12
